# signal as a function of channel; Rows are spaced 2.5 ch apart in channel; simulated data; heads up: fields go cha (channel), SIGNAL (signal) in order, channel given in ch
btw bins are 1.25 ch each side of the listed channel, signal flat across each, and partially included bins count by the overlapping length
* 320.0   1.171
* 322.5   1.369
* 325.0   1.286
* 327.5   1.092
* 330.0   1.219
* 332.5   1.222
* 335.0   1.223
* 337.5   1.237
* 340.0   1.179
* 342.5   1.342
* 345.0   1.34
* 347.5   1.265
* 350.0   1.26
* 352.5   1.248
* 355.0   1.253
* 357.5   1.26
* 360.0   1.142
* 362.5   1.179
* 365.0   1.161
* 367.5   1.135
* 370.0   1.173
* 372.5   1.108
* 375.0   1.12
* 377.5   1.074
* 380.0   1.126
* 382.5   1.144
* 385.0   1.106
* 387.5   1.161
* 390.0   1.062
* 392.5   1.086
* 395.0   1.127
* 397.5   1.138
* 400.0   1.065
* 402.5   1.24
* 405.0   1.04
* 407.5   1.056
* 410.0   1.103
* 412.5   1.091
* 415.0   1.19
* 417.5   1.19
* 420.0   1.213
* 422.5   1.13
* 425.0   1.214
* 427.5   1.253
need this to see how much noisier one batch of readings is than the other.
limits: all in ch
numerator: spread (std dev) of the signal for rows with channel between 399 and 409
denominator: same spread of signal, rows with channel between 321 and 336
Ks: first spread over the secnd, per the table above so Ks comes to 1.0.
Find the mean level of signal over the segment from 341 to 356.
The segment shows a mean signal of 1.28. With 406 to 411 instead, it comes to 1.08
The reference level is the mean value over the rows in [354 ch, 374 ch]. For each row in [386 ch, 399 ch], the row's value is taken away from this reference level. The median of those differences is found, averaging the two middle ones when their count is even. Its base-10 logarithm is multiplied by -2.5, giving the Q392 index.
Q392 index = 3.3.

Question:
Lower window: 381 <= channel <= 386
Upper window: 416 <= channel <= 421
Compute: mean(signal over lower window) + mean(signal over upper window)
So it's 2.33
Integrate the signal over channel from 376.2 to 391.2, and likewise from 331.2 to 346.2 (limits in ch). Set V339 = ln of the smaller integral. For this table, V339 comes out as 2.81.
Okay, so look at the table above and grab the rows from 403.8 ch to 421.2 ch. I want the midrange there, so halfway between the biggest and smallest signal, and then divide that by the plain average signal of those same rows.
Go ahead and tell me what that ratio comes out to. 1.00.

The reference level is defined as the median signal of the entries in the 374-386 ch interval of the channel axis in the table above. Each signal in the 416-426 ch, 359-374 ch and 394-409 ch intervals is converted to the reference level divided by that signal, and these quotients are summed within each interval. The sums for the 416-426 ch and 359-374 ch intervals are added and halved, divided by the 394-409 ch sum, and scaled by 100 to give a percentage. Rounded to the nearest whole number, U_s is 79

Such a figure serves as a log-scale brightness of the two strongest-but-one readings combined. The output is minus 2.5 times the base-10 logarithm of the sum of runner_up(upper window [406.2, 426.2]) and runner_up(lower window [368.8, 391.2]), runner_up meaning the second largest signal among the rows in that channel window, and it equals -0.939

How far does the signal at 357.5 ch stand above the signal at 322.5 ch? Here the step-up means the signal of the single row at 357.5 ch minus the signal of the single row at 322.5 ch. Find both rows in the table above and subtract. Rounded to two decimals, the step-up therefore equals -0.11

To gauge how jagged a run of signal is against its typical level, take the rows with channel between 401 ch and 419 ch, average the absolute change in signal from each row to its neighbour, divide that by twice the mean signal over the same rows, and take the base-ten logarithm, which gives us -1.56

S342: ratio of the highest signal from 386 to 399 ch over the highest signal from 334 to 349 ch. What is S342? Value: 0.87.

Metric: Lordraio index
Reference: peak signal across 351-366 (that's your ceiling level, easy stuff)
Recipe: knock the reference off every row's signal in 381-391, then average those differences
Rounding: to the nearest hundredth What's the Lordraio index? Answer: -0.14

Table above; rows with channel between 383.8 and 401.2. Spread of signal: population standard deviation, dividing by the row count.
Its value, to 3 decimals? 0.035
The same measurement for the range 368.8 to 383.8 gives 0.030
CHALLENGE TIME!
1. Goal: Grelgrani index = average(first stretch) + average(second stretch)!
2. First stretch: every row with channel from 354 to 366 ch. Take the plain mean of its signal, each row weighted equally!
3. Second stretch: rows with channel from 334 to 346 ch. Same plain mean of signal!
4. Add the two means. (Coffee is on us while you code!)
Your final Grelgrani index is 2.46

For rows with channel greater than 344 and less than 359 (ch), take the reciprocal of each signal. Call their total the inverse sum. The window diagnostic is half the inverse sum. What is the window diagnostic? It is 2.4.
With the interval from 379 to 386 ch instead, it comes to 1.3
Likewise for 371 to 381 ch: 1.8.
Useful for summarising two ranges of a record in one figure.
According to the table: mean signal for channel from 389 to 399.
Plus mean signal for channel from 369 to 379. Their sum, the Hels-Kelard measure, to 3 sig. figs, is 2.22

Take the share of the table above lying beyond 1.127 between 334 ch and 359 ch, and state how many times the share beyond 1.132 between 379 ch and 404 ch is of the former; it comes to 0.4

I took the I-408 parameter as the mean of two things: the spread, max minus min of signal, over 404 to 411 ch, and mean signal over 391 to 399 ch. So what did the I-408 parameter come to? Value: 0.59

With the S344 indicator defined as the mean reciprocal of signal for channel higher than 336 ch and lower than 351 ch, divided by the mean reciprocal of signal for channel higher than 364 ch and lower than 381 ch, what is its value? 0.89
